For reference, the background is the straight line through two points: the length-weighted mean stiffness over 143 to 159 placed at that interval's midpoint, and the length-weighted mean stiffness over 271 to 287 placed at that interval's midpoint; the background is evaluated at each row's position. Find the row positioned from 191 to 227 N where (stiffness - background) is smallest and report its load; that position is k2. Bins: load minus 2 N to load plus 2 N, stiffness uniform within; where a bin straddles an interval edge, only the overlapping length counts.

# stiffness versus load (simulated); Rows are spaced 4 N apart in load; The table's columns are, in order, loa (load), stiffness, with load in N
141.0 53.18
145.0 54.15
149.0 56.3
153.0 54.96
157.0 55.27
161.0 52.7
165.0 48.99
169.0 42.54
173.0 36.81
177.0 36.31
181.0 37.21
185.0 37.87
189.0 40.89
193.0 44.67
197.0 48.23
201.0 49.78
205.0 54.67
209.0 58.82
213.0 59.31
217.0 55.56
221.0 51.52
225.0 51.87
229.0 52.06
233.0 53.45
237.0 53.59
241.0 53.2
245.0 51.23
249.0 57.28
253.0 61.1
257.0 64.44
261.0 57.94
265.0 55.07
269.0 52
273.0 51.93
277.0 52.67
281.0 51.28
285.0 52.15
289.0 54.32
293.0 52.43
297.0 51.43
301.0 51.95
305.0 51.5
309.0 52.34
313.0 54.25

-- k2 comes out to 193.0 N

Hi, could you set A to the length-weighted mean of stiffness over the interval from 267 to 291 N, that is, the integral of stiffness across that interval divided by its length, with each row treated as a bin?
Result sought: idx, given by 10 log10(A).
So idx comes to 17.2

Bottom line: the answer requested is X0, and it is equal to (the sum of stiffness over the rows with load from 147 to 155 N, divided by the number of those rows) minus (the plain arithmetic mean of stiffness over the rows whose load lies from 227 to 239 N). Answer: 2.6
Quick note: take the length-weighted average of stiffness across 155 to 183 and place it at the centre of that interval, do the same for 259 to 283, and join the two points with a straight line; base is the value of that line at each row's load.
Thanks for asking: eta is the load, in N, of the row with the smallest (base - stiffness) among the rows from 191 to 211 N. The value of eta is 209.0 N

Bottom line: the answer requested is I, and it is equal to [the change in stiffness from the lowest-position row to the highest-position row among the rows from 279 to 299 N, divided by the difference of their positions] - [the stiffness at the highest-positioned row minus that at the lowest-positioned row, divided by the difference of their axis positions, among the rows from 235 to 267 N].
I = 0.0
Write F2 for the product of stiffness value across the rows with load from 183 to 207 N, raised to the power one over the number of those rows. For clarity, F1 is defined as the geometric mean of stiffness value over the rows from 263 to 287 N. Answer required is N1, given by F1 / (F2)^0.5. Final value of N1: 7.8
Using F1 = 52.5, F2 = 46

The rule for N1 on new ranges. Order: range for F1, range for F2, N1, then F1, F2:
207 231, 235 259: 7.3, 54.8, 57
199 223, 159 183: 8.5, 54.8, 42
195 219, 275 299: 7.5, 54.2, 52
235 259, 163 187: 9.0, 56.6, 40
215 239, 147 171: 7.4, 53.0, 52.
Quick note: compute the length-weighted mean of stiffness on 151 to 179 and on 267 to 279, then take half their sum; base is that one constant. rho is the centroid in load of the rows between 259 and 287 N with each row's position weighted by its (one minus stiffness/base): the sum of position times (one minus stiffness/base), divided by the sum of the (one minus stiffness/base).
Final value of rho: 269.3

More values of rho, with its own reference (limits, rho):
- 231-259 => 249.4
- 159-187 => 178.5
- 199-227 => 212.6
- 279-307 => 292.4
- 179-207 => 182.9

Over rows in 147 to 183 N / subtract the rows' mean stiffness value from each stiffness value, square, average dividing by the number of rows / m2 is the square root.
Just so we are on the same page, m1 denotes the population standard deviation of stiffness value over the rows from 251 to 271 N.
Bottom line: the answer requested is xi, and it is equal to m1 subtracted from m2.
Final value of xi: 4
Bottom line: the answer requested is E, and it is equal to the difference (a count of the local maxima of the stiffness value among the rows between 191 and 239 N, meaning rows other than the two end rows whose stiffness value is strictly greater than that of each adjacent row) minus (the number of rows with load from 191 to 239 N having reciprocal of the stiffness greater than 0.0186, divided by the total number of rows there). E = 0.3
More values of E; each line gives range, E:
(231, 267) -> 1.6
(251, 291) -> 1.5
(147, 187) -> 0.3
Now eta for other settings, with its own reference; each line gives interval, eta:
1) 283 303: 289.0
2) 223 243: 233.0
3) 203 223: 213.0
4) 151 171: 153.0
